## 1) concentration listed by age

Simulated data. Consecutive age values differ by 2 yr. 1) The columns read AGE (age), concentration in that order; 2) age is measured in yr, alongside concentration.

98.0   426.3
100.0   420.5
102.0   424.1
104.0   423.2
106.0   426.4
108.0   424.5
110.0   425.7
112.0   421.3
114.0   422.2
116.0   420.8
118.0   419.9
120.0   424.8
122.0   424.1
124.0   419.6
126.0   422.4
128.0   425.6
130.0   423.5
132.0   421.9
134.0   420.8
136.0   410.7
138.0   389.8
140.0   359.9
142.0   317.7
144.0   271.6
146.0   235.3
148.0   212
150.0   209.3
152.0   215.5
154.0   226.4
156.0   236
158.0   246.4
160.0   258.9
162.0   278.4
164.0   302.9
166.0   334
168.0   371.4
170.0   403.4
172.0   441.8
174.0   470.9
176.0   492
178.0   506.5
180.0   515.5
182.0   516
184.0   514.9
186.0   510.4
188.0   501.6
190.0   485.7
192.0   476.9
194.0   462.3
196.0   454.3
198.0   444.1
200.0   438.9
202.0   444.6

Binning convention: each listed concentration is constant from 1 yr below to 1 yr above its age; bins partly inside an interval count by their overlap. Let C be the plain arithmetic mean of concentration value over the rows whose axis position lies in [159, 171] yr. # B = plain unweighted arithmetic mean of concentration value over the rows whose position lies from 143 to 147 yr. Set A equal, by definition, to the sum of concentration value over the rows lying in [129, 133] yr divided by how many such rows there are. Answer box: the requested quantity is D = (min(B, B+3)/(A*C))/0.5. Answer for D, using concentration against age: 0.0037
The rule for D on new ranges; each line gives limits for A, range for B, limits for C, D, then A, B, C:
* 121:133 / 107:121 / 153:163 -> 0.0080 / 423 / 423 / 249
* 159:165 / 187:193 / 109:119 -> 0.0083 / 280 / 488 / 422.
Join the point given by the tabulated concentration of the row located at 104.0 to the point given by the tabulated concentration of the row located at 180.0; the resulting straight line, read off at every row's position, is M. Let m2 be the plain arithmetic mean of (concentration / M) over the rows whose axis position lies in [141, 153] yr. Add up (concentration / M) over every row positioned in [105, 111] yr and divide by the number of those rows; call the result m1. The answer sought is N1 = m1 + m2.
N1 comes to 1.51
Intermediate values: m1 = 0.99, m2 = 0.51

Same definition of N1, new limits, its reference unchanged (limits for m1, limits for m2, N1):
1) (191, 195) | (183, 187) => 1.87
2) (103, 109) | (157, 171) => 1.63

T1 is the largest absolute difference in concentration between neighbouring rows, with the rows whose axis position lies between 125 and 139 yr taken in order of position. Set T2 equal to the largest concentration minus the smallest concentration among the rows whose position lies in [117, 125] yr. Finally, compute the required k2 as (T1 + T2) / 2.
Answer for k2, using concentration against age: 13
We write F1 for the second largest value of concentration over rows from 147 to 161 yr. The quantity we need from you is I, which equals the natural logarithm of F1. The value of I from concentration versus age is 5.5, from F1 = 246.4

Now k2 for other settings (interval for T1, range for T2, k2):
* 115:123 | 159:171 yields 75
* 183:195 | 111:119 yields 9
